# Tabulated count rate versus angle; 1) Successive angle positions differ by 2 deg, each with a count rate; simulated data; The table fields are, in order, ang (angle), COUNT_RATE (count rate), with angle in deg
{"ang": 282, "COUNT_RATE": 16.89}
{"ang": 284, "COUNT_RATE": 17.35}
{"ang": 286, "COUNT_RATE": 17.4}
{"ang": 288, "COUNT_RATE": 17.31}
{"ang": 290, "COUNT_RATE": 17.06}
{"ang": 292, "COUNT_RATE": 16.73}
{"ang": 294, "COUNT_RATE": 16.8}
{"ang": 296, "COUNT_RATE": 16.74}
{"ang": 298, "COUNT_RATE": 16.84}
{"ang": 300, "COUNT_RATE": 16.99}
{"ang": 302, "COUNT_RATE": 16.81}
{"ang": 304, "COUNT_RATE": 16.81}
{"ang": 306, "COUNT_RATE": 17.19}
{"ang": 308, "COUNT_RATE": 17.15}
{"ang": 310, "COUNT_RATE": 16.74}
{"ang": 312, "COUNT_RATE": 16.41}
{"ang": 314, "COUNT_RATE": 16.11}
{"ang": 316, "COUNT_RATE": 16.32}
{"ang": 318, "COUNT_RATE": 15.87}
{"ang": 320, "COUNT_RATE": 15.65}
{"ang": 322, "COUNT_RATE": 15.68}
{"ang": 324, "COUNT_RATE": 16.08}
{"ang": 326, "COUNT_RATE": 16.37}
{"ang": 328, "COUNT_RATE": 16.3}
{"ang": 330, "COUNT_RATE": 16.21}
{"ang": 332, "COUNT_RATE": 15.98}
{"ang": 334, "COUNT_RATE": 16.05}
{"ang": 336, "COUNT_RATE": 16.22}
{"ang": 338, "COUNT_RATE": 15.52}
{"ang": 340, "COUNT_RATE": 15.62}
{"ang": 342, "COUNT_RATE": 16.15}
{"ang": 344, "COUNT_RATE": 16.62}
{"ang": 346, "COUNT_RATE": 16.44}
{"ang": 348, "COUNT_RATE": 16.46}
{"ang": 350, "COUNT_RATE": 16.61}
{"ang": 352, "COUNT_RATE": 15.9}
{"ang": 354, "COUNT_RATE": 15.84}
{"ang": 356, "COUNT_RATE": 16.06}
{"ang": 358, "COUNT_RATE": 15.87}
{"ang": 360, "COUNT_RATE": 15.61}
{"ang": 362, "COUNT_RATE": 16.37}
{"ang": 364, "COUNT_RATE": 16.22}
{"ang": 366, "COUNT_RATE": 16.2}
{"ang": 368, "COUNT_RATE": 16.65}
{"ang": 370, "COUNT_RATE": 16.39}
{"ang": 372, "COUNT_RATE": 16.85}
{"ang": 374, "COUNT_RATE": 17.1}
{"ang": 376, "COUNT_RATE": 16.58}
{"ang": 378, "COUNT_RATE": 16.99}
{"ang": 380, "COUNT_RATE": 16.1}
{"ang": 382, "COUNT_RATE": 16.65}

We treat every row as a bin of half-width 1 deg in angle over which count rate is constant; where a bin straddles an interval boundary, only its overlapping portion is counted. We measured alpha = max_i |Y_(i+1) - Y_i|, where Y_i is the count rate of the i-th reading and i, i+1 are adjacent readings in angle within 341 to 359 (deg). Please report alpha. 0.71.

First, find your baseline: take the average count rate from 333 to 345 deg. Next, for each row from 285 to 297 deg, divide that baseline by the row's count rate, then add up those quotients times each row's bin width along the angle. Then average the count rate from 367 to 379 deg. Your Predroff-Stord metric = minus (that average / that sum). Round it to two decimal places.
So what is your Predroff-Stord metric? -1.48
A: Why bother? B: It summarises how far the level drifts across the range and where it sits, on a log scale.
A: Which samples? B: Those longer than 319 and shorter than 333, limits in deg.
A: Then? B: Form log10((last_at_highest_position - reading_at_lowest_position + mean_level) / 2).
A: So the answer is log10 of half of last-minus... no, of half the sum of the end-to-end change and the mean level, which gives 0.9130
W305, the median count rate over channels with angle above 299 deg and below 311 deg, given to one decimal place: 16.9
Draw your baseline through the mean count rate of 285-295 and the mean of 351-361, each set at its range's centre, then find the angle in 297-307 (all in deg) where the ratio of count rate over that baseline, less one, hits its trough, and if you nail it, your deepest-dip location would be 298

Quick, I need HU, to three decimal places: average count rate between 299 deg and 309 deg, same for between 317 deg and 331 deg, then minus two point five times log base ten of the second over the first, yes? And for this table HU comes 0.064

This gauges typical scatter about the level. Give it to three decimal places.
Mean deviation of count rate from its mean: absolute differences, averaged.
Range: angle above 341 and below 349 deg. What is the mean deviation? 0.134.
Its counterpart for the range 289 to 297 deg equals 0.114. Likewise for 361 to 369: 0.150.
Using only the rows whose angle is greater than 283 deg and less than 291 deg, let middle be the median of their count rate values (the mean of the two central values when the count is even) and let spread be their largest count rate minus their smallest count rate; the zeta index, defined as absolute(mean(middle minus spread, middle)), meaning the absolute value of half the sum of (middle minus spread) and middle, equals 17.16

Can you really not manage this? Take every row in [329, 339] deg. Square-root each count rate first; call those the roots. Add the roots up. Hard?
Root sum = 20.00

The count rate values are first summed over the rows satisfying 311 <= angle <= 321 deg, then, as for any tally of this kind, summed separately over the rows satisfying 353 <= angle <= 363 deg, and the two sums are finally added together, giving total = 160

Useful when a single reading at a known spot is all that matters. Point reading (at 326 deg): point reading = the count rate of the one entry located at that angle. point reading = 16.37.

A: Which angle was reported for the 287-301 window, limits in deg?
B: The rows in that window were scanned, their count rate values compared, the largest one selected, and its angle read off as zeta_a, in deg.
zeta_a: 288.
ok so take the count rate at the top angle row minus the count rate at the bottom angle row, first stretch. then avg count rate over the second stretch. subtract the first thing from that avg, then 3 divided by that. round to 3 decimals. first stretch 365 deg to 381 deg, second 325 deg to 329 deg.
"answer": 0.183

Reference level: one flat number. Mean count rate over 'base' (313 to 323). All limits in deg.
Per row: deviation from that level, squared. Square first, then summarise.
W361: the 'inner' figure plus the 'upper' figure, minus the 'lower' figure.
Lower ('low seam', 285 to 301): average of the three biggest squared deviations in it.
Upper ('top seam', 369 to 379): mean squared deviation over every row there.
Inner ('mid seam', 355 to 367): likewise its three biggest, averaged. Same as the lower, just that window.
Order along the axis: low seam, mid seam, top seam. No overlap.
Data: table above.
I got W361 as -0.9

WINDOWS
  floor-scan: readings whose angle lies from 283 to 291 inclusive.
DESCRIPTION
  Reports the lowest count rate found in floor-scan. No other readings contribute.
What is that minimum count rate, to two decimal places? 17.06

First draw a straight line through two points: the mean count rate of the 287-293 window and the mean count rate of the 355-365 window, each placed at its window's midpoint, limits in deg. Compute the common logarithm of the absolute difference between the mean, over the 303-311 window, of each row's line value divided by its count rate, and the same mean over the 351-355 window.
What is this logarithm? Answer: -1.57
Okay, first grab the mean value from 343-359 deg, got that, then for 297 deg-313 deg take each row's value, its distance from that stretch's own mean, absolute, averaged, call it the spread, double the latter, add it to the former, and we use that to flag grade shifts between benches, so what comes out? 16.6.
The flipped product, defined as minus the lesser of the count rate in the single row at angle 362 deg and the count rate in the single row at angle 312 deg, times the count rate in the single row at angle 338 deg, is -254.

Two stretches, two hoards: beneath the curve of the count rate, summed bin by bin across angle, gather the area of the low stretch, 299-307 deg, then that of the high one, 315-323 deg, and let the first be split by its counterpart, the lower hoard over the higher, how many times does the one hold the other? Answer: 1.07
